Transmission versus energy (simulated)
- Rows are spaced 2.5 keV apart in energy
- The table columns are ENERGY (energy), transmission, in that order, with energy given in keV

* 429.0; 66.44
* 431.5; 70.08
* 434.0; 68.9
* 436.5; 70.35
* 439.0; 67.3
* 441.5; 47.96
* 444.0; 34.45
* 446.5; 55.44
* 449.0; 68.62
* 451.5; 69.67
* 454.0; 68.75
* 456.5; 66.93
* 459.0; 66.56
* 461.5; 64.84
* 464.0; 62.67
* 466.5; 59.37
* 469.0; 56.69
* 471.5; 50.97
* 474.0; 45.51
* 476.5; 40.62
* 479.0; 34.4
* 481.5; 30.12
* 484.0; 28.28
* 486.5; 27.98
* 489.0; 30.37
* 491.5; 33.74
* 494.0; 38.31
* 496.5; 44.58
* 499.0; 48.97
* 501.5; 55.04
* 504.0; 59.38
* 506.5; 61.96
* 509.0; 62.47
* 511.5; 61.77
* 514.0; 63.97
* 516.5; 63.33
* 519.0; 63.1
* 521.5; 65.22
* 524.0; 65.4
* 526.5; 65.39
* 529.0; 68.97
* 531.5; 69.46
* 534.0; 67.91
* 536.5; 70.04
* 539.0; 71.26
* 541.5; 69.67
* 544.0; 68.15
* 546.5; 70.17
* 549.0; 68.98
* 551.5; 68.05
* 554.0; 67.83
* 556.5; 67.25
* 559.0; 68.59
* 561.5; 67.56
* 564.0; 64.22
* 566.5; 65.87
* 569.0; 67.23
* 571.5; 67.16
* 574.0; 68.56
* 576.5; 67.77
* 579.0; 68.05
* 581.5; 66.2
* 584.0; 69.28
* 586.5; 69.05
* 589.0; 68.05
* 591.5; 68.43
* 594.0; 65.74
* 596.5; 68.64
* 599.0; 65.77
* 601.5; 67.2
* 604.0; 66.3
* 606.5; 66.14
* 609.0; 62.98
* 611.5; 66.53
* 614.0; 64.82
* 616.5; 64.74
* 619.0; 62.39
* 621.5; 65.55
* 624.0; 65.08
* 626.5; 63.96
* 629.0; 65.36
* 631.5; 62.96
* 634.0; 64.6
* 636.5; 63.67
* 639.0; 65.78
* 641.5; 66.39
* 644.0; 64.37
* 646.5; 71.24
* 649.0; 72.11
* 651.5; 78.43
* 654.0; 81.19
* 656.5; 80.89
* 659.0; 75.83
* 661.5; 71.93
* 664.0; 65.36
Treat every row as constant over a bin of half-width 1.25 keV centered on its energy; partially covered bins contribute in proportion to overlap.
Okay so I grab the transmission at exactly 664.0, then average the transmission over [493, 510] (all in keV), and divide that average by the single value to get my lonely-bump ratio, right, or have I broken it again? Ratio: 0.81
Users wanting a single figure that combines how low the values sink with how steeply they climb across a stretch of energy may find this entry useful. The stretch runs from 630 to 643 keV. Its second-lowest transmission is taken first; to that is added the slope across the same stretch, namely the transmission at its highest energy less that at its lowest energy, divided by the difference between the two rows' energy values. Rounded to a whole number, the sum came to 64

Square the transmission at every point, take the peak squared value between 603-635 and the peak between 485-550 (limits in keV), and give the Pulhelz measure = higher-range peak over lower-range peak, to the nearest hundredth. 0.87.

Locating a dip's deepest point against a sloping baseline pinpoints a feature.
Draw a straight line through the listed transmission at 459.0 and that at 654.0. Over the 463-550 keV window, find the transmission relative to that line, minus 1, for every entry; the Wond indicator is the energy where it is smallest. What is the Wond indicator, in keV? 486.5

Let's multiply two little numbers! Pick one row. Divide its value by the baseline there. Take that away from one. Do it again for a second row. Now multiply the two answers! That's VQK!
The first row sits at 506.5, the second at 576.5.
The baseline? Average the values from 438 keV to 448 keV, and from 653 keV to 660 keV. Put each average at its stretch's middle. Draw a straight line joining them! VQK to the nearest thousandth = -0.001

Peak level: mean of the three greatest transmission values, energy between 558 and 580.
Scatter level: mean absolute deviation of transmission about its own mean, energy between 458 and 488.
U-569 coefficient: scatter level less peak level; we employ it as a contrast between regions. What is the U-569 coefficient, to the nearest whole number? -56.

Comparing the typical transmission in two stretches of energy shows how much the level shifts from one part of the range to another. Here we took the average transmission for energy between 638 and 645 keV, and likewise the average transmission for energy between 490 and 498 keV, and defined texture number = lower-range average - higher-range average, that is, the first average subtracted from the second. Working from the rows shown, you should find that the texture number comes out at -27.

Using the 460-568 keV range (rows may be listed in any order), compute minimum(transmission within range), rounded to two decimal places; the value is 27.98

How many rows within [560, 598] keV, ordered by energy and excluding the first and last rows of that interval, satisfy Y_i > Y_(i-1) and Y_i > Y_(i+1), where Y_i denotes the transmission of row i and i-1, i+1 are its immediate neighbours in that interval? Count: 5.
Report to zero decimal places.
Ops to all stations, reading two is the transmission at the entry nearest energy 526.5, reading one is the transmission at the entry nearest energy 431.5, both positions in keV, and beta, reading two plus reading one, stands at 135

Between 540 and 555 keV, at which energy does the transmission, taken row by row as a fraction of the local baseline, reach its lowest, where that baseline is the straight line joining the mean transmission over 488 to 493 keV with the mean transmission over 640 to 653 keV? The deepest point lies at 554.0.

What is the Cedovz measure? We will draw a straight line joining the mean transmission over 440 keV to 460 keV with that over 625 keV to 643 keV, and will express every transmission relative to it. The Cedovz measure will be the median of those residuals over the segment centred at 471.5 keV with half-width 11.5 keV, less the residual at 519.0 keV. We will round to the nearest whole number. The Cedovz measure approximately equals -11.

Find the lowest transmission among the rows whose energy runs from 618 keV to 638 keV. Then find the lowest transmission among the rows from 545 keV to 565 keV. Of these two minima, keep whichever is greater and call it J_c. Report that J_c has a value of 64.2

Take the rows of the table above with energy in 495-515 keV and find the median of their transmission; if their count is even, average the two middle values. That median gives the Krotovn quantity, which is 60.6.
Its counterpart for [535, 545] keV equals 69.9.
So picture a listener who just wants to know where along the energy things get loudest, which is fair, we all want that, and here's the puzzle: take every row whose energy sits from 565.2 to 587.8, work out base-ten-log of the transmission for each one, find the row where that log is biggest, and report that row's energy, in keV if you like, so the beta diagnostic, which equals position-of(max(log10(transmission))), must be 584.0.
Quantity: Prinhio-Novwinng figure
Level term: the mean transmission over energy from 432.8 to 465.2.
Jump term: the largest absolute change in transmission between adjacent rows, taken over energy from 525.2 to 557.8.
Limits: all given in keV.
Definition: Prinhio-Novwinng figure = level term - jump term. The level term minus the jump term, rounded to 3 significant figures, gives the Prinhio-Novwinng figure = 58.9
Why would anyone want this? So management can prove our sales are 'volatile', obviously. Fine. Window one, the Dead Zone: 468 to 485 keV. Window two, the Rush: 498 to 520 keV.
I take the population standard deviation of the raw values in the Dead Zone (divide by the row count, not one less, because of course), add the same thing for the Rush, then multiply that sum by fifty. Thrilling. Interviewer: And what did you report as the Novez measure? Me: 730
